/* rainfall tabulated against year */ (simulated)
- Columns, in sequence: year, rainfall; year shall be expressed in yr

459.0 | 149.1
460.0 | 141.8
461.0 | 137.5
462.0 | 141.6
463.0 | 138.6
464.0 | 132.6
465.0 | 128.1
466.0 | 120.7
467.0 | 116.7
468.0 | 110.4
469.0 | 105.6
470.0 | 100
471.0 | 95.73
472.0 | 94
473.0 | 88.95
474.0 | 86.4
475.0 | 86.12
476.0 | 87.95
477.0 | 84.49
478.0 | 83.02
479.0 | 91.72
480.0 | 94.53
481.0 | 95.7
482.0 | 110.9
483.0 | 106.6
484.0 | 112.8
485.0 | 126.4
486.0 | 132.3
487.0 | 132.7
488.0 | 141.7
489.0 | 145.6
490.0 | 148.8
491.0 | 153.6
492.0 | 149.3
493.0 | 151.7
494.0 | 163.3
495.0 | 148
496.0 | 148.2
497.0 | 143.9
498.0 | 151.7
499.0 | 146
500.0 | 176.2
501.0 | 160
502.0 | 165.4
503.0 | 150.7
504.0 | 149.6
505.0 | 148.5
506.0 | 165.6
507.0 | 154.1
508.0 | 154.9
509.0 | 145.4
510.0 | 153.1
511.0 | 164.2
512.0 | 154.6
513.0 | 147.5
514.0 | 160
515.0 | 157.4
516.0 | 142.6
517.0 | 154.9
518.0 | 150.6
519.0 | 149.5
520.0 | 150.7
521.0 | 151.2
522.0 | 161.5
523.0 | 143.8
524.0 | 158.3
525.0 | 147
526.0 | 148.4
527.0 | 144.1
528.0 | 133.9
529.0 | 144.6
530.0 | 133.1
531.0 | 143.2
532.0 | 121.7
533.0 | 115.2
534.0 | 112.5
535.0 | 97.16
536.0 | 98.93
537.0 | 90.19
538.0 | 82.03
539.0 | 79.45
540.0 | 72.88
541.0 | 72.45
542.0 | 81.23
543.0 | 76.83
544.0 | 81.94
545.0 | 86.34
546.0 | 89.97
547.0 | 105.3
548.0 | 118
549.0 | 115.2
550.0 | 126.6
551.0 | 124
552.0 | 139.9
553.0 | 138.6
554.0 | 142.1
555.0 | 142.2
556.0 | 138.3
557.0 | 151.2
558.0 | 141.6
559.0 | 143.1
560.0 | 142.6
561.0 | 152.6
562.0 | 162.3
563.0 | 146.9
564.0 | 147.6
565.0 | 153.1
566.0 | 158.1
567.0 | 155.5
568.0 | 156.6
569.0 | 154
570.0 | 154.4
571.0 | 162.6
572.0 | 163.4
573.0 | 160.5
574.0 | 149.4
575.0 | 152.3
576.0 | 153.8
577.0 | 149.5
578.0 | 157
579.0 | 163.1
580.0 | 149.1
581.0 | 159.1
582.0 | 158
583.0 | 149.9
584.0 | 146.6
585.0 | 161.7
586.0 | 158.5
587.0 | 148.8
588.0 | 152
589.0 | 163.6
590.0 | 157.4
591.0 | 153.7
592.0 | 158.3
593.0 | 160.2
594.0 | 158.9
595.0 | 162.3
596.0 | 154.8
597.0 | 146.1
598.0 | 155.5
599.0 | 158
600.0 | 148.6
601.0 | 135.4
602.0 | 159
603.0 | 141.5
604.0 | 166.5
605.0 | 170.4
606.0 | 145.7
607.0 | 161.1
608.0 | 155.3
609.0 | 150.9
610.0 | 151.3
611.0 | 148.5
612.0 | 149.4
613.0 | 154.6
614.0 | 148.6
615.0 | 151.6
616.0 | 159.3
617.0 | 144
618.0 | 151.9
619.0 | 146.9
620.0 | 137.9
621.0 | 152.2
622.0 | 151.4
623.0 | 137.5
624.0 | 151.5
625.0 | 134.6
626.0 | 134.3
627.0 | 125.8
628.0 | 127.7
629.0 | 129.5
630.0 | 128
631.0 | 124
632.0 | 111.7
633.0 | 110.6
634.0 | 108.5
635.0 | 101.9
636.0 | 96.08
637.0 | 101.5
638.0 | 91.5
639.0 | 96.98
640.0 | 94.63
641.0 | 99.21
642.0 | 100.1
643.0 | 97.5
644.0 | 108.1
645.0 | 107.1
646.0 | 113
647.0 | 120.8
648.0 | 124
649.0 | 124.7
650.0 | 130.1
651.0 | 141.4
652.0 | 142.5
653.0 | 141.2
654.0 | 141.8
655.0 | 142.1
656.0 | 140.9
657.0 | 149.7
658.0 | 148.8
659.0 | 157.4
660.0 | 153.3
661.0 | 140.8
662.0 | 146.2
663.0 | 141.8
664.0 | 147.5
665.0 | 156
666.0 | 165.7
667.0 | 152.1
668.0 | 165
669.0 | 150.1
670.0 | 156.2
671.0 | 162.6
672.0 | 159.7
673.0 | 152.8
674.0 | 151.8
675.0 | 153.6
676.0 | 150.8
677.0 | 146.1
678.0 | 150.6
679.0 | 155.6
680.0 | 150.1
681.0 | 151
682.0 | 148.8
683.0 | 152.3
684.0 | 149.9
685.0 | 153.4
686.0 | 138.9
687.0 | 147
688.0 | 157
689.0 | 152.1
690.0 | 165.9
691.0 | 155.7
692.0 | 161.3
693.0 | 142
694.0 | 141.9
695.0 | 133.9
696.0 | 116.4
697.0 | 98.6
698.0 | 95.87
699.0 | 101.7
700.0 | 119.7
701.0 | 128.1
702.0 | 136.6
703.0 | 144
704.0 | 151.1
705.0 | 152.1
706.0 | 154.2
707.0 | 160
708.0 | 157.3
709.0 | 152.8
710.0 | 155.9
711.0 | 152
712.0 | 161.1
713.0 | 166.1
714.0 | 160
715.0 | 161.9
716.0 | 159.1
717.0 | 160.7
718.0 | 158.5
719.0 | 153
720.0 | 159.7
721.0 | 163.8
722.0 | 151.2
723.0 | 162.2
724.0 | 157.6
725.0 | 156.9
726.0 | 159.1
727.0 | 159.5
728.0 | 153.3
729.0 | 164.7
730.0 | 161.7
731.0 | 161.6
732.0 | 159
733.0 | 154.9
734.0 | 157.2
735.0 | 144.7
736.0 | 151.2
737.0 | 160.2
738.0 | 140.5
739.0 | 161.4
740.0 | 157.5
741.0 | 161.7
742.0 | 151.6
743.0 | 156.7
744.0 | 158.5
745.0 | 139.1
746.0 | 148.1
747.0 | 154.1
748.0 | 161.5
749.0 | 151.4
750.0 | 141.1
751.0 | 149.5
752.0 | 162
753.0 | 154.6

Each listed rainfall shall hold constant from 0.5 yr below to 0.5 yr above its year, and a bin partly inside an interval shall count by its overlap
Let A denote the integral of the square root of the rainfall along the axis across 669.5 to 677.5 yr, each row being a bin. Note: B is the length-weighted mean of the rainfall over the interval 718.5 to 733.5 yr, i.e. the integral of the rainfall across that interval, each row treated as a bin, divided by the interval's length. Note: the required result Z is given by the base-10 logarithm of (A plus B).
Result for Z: 2.41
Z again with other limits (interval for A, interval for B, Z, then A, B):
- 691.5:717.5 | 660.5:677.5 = 2.67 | 310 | 153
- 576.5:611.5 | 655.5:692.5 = 2.77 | 435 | 152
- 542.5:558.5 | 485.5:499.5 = 2.51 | 174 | 147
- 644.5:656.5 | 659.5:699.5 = 2.45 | 137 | 147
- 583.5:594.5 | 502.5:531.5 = 2.46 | 138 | 150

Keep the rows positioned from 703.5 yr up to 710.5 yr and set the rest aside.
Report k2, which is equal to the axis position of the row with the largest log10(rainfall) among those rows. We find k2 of 707.0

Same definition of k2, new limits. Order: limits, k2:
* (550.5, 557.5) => 557.0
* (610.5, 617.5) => 616.0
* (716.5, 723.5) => 721.0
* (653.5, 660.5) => 659.0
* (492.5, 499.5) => 494.0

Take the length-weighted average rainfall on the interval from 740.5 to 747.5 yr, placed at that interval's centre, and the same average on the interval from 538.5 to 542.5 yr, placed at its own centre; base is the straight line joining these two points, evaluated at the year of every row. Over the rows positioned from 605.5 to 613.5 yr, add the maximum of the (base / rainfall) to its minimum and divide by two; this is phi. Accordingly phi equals 0.66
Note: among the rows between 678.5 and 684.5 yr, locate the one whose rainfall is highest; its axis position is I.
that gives 679.0 yr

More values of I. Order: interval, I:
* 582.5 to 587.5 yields 585.0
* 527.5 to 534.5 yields 529.0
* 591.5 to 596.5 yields 595.0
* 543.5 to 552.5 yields 552.0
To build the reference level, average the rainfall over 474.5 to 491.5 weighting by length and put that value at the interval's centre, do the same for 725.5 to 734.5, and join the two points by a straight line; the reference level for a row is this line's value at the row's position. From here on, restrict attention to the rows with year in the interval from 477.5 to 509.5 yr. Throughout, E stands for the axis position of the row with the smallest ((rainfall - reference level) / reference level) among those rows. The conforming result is 478.0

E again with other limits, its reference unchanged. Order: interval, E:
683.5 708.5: 698.0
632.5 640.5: 638.0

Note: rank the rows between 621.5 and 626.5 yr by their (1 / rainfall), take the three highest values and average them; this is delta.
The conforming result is 0.0074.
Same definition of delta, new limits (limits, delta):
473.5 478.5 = 0.0118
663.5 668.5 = 0.0066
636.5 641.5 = 0.0106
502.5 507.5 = 0.0067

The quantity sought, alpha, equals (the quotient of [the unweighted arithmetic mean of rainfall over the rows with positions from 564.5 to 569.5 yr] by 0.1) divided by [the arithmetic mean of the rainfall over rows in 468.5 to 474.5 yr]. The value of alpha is 16.3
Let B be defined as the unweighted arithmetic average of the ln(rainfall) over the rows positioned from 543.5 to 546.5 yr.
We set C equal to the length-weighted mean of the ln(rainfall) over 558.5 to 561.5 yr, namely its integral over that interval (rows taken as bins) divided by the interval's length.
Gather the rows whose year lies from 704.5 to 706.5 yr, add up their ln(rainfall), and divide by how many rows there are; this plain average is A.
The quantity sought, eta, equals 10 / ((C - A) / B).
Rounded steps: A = 5.03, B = 4.45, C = 4.98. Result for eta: -936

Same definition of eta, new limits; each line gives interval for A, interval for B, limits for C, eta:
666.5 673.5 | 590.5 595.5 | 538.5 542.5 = -70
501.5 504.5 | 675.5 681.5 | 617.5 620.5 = -783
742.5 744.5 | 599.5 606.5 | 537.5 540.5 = -71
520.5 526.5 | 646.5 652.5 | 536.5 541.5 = -75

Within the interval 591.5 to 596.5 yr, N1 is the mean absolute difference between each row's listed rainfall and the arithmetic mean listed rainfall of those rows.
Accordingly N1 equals 1.9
